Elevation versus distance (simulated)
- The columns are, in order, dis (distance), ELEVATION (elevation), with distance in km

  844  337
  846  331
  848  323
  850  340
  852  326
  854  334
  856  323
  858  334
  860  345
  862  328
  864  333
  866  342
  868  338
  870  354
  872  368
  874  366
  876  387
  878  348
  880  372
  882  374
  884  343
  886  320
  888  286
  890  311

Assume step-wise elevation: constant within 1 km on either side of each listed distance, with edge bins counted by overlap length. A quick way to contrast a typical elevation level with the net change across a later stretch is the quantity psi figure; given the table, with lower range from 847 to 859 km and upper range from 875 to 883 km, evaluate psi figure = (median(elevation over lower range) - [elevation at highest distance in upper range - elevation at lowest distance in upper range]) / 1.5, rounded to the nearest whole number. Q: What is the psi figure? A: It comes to 229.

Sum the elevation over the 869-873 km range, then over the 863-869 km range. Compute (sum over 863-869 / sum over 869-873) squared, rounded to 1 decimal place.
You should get 2.0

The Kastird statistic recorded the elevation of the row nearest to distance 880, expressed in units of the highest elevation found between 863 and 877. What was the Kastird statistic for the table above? 0.96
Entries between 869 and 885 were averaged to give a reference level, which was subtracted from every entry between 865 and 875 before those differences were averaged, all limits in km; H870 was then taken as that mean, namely -10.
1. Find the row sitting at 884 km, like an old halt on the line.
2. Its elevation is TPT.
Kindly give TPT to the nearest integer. 343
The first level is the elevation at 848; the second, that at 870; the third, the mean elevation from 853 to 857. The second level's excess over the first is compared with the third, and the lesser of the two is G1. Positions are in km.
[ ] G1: 31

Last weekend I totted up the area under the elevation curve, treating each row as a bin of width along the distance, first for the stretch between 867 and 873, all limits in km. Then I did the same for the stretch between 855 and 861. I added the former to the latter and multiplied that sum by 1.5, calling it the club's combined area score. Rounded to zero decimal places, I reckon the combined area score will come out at 6186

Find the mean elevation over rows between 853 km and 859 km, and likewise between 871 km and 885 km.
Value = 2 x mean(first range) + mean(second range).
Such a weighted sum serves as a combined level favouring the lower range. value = 1026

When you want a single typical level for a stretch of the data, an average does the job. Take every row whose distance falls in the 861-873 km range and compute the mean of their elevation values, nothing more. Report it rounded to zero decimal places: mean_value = 344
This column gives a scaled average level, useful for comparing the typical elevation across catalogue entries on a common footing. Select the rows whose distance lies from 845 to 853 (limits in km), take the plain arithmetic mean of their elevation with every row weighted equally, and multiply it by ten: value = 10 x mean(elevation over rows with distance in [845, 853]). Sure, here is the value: 3300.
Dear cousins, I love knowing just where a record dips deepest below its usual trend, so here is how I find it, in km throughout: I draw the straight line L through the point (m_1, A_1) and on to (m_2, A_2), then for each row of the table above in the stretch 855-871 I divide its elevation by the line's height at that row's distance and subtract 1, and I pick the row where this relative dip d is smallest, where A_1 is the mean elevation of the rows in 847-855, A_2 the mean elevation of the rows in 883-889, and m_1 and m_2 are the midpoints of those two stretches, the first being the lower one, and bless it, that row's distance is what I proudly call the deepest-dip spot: 856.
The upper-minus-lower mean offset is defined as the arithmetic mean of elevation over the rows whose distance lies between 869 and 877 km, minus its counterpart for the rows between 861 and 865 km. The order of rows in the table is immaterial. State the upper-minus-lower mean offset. 38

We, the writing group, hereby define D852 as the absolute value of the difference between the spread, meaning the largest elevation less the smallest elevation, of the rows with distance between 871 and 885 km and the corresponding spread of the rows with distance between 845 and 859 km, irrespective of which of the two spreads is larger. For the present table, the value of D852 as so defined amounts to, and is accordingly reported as 27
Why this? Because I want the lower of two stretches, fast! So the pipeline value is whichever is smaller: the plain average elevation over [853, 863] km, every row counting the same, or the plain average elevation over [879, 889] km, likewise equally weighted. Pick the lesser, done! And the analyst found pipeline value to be 333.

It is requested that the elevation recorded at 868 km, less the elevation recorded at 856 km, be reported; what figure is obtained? 15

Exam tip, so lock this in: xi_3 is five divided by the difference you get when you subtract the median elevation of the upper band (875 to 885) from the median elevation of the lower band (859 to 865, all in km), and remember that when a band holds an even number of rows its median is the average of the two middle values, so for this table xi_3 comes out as -0.13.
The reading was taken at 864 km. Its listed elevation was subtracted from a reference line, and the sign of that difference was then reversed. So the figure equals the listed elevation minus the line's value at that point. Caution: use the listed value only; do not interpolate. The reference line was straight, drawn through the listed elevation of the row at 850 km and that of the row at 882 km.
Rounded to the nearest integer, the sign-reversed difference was -22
